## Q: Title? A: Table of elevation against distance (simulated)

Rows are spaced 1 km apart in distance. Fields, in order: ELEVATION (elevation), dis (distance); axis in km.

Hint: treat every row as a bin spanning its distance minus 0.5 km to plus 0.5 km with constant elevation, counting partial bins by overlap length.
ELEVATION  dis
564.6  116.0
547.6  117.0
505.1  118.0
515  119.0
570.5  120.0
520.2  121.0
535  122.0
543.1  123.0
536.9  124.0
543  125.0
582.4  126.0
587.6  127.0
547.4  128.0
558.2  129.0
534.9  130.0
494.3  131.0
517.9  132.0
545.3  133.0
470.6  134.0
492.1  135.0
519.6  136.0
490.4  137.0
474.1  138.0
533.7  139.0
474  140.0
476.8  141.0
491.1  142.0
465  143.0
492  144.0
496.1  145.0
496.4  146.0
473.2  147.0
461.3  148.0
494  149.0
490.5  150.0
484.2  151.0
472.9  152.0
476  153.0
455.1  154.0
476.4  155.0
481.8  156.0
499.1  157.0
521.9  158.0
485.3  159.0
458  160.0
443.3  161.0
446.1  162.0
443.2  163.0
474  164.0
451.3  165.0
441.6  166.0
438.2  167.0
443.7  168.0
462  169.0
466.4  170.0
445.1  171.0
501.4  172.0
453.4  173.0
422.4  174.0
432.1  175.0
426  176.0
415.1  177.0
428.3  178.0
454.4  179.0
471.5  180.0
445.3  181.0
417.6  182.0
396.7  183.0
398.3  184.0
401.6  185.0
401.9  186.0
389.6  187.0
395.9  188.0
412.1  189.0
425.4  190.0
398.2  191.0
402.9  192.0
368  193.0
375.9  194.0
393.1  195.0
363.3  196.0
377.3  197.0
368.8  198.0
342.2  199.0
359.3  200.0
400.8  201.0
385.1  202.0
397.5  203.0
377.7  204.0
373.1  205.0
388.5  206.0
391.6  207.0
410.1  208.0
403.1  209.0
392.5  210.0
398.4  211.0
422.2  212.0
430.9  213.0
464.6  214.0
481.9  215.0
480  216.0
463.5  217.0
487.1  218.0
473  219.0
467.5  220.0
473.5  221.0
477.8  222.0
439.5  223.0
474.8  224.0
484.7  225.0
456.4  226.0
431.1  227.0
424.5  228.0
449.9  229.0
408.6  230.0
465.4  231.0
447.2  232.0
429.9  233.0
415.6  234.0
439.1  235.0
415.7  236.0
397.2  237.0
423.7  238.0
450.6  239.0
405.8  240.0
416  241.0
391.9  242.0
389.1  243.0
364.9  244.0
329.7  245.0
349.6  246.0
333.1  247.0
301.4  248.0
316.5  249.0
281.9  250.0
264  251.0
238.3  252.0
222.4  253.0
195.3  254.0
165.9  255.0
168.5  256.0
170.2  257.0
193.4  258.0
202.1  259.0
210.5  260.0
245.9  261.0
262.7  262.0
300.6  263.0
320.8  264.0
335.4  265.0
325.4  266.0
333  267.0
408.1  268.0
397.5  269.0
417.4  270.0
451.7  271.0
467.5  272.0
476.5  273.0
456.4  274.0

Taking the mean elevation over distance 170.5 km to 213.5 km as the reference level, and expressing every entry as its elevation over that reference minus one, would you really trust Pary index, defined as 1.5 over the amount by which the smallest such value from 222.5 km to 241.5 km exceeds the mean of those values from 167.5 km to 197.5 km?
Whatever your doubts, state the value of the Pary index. -27.3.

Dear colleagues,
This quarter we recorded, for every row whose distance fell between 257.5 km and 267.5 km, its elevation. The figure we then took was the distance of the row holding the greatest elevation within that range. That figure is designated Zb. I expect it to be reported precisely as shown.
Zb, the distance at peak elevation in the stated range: 265.0 km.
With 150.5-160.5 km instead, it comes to 158.0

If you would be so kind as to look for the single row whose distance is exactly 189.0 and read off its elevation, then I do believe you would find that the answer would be 412.1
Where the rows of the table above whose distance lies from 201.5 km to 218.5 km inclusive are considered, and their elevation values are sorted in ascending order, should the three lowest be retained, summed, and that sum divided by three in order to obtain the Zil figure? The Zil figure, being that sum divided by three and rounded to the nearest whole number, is 379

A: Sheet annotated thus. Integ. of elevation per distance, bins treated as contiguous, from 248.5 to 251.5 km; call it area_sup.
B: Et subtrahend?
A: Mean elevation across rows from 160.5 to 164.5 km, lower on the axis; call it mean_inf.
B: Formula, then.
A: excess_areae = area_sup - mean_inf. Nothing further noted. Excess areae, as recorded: 411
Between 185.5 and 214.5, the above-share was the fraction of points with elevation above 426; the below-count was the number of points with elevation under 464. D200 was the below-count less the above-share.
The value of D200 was 28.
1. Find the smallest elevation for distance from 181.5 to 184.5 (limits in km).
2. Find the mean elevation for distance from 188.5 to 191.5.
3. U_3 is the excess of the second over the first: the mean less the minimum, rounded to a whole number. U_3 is 15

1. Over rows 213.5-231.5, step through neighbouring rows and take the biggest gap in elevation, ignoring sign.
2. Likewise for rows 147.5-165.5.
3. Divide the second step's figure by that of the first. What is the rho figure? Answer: 0.64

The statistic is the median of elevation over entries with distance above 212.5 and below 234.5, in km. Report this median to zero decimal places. 464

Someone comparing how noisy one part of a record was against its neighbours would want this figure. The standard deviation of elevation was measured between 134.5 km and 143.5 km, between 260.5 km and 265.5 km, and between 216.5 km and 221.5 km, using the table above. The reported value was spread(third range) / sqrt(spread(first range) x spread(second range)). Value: 0.30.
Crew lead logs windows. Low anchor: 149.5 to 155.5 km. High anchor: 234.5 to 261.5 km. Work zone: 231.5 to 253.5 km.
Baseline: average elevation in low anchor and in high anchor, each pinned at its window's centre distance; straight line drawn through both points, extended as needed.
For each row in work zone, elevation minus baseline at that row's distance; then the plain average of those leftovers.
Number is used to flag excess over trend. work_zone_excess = 48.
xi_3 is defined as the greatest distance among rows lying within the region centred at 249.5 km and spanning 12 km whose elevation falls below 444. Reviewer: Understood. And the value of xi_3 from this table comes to 255.0 km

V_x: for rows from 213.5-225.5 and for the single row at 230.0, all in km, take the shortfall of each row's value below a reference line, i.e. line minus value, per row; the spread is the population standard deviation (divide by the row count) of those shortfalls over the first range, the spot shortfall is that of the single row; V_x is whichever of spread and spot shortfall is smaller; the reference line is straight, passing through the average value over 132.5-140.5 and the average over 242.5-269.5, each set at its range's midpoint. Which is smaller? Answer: -79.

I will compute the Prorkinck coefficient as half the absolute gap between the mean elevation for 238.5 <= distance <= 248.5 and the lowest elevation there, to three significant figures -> 35.9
